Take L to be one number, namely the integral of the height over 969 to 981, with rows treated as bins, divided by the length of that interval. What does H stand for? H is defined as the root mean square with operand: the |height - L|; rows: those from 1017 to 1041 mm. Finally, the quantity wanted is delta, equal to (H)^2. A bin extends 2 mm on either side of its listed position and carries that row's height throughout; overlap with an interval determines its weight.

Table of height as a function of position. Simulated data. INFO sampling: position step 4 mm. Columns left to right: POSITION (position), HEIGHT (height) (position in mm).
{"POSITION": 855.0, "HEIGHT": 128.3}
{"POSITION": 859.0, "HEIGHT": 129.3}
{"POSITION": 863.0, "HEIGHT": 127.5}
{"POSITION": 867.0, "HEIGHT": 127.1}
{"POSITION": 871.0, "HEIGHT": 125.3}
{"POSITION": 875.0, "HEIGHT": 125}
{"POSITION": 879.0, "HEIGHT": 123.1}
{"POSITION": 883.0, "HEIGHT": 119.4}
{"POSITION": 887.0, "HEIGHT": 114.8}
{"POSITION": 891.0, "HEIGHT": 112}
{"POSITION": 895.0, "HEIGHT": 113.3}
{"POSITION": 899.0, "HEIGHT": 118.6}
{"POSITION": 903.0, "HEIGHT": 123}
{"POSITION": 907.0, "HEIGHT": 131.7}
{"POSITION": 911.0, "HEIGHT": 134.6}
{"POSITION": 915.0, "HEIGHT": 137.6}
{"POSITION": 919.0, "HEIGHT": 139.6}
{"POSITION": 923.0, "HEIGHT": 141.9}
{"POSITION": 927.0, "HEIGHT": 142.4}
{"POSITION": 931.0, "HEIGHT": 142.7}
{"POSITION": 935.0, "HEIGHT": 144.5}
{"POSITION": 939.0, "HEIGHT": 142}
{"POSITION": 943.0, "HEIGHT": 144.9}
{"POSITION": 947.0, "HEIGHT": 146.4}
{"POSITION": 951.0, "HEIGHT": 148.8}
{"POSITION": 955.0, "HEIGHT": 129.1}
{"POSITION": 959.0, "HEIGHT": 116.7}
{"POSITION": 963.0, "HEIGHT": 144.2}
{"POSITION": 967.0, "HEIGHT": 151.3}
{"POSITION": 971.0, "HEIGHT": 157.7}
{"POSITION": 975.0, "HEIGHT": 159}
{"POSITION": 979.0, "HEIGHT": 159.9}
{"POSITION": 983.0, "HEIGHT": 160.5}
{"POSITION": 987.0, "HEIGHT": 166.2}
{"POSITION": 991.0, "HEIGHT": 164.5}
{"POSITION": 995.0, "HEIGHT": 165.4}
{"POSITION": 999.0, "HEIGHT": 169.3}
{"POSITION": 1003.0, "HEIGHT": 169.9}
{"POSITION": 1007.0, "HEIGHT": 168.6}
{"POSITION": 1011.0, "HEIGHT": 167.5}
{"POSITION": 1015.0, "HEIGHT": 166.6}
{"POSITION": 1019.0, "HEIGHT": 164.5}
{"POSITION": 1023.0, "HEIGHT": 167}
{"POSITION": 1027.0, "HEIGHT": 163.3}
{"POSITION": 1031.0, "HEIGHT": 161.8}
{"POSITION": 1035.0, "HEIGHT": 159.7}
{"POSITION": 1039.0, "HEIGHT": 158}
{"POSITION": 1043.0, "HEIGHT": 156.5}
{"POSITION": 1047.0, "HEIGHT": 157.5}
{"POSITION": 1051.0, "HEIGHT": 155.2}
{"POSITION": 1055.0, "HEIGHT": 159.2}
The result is 21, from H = 5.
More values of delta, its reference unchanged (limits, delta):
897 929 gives 702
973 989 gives 14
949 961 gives 922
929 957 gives 299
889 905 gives 1795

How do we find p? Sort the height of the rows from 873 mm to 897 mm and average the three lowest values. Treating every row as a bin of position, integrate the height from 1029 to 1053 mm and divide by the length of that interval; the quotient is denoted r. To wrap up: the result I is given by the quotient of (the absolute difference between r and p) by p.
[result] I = 0.39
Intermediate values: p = 113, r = 158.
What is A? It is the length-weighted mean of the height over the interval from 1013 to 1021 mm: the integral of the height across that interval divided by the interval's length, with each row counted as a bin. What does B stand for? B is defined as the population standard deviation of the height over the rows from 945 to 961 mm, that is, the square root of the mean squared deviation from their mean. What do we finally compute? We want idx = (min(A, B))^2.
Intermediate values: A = 166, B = 13.1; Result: 172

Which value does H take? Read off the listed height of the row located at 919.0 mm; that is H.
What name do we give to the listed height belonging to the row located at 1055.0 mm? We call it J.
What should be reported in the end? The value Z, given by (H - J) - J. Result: -179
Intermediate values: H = 139.6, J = 159.2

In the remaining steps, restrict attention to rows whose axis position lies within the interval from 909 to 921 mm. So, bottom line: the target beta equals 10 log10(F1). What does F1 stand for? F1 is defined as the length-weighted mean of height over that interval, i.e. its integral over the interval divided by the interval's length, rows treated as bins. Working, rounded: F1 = 137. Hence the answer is 21.4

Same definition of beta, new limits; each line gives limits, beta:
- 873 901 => 20.7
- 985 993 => 22.2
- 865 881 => 21.0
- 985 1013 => 22.2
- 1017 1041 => 22.1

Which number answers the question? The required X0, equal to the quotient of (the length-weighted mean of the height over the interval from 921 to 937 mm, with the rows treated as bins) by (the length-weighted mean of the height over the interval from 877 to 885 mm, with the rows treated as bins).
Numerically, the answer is 1.18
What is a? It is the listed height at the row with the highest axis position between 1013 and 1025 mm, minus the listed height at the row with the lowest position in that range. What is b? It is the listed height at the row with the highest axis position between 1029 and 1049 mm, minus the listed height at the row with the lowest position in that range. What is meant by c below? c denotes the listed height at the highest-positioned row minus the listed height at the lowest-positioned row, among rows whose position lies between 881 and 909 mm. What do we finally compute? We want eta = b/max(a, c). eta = 0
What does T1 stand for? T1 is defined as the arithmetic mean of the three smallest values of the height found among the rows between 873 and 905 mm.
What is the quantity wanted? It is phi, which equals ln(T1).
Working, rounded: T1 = 113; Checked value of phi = 4.7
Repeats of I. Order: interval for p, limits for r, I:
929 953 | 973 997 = 0.14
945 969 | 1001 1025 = 0.29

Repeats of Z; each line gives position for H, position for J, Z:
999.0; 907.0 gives -94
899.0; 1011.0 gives -216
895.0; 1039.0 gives -203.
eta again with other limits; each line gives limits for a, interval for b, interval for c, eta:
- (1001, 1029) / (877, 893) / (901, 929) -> -1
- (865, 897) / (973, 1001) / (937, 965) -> 5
